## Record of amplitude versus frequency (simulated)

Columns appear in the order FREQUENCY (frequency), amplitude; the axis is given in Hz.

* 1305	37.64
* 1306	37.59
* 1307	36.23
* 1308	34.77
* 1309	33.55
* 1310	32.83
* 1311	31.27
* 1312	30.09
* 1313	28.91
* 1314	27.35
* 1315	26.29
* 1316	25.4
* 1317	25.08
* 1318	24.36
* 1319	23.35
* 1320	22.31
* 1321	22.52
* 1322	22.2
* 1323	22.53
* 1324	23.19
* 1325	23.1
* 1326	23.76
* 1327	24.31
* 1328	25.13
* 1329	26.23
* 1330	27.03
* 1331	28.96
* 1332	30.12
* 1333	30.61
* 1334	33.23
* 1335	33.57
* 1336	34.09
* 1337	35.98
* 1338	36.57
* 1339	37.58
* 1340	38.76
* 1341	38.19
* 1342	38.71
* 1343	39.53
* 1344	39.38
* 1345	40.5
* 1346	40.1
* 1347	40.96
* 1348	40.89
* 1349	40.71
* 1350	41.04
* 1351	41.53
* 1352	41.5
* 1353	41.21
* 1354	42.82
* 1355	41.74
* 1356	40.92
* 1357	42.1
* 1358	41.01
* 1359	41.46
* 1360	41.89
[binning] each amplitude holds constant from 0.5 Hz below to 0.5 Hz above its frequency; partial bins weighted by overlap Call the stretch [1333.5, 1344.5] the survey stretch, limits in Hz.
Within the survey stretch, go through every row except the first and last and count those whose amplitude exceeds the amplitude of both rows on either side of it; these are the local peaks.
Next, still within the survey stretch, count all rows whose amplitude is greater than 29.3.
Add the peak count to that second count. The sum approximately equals 13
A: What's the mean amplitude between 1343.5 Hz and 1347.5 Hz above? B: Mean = 40.2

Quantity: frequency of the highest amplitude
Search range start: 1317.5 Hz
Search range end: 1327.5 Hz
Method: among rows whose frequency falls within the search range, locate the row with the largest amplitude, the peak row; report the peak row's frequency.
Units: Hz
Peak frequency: 1318 Hz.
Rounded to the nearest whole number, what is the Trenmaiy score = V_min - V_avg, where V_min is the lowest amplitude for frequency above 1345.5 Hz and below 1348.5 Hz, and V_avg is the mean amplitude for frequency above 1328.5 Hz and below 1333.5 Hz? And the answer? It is 12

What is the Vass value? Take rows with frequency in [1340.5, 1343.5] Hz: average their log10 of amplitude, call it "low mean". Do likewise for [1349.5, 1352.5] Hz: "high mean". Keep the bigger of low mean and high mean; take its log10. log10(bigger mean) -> 0.21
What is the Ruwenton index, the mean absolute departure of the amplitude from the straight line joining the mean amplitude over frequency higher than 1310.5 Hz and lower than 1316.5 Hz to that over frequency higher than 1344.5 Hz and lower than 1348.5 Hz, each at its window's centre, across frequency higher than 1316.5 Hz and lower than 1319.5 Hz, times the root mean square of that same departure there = 32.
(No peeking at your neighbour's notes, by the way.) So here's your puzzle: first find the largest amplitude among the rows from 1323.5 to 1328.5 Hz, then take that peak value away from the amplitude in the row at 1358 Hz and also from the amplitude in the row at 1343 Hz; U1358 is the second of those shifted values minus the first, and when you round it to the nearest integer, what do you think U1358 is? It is -1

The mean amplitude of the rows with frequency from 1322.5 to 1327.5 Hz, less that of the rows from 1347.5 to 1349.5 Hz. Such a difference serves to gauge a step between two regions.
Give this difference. -17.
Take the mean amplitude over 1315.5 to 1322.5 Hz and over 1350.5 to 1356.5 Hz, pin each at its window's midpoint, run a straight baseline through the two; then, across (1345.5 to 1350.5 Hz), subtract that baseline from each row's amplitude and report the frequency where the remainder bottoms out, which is 1350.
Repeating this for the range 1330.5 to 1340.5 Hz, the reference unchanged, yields 1331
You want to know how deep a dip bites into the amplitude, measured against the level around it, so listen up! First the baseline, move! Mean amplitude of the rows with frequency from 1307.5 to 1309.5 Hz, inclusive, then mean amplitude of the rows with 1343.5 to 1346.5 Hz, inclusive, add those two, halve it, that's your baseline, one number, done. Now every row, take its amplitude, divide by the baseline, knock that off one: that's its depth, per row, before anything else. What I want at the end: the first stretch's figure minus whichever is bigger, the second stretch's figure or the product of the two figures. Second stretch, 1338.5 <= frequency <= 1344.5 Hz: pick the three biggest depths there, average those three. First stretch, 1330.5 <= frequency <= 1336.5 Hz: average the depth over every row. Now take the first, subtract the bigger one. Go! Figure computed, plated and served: 0.15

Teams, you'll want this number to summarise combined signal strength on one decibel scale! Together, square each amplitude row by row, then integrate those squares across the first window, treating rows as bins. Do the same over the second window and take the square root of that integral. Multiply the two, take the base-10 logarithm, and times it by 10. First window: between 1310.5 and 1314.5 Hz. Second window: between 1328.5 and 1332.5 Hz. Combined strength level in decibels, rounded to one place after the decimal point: 52.9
